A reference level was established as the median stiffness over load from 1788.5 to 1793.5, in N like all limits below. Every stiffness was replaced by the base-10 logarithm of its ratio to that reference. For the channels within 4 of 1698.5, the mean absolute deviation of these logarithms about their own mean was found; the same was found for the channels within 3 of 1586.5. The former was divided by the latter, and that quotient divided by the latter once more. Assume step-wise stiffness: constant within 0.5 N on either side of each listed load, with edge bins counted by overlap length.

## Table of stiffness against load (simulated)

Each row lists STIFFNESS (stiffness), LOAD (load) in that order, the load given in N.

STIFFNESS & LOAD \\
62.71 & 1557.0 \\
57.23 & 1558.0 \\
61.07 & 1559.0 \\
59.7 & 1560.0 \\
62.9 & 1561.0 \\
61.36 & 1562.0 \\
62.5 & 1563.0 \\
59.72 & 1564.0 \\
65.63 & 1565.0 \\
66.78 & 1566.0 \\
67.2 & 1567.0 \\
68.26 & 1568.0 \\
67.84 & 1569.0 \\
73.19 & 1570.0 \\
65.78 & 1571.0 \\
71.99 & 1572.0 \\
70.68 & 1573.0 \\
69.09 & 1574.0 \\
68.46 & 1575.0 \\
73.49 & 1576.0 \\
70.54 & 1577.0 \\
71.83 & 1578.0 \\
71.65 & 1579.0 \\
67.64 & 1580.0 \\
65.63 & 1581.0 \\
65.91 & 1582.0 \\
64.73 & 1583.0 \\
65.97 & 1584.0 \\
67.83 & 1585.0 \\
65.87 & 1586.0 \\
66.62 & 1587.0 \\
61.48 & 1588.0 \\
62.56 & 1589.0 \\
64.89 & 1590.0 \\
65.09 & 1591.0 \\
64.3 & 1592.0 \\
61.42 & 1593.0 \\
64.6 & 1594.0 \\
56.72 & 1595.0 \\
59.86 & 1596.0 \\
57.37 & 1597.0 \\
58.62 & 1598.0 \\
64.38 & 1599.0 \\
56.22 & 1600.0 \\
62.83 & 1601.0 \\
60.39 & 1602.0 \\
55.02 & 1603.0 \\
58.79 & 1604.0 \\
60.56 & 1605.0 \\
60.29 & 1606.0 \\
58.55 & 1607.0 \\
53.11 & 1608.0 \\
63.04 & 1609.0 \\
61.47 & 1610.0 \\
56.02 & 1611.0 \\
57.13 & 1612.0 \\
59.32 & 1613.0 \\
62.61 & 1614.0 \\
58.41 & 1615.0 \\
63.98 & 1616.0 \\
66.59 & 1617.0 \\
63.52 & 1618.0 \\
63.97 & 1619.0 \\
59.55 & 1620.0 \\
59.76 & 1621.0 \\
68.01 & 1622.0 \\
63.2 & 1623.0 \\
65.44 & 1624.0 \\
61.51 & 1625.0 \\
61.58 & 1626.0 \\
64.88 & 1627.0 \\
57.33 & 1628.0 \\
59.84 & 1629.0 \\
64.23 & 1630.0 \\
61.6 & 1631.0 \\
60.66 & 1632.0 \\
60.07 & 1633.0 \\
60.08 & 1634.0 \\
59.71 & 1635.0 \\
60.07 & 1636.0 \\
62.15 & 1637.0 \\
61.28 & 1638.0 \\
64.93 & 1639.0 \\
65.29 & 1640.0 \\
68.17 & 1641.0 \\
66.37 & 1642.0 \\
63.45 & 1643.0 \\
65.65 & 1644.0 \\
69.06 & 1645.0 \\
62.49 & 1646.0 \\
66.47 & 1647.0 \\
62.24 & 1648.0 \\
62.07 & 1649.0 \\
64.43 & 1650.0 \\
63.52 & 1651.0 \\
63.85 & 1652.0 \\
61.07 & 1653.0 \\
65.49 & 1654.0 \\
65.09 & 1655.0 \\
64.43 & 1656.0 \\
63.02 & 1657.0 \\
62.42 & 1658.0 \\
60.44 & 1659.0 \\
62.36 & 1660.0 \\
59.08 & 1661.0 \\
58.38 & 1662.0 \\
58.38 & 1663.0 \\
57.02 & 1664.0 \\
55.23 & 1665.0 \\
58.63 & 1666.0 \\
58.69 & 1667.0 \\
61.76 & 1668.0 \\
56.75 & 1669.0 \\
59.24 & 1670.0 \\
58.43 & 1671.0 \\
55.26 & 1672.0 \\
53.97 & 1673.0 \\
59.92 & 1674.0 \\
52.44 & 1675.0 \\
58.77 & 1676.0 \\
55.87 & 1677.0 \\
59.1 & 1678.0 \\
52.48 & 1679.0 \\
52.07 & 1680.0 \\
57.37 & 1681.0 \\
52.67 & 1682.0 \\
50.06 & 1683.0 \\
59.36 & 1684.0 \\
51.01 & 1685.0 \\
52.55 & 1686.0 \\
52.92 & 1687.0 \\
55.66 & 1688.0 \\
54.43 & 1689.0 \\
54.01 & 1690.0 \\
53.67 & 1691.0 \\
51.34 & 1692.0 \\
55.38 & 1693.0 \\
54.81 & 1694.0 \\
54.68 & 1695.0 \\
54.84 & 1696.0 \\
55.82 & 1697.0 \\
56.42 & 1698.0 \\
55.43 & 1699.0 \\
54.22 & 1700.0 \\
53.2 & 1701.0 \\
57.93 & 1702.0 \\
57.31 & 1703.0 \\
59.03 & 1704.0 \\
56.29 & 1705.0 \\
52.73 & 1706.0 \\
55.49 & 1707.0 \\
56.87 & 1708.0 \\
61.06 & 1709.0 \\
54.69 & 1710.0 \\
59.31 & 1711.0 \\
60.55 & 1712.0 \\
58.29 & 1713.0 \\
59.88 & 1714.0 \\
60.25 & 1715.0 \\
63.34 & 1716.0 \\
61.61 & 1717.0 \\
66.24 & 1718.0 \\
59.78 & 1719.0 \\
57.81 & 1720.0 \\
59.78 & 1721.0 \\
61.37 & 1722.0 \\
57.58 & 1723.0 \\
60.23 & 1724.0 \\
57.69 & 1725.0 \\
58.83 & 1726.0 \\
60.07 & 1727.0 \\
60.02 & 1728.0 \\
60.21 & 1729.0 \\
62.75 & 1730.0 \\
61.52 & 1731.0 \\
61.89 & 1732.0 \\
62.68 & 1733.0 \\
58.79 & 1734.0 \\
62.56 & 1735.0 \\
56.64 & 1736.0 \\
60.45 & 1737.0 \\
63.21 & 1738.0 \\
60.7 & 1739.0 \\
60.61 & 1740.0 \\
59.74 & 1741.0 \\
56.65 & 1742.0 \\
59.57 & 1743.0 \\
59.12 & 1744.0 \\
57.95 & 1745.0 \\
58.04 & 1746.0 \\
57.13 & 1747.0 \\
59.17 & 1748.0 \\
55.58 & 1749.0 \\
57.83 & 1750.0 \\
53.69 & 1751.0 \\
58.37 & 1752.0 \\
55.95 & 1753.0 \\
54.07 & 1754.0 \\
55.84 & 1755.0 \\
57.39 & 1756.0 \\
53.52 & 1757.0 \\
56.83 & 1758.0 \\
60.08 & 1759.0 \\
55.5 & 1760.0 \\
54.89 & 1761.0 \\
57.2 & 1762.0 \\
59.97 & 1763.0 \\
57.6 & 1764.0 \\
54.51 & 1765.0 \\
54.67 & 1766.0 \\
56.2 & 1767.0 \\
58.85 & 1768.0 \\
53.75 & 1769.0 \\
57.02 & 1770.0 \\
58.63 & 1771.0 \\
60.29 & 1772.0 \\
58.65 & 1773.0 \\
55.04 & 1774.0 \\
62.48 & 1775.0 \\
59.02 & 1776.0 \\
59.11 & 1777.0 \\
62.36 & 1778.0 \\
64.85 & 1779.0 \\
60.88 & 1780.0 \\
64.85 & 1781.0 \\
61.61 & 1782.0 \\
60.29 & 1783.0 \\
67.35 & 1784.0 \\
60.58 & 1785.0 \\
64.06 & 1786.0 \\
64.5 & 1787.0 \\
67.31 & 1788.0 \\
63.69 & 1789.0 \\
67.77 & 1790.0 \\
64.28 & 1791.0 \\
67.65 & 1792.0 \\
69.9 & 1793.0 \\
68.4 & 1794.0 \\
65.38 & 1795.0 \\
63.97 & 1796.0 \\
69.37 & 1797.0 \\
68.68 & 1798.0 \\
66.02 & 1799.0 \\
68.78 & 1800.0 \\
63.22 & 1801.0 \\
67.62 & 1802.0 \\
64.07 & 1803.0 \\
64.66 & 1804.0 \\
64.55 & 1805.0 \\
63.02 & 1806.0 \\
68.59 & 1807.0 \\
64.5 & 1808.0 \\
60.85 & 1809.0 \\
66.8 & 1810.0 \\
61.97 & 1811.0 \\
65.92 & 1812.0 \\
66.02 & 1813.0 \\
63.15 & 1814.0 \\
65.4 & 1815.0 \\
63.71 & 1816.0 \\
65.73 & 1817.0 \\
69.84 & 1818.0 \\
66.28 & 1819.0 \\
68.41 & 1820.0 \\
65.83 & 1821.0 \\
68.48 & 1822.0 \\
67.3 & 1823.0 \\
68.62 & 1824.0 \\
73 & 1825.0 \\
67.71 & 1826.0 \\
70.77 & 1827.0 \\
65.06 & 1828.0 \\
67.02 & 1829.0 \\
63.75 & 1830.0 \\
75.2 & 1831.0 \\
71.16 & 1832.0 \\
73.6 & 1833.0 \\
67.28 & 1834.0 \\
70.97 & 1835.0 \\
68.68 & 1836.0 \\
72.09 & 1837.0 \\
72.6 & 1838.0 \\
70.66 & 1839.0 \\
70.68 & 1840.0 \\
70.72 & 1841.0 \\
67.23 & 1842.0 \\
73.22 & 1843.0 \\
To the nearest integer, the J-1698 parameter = 45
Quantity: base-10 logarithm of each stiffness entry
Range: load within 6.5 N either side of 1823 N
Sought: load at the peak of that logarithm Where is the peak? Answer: 1825.0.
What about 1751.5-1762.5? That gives 1759.0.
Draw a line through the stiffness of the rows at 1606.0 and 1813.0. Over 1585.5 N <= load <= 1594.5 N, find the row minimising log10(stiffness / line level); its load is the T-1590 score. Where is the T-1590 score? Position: 1593.0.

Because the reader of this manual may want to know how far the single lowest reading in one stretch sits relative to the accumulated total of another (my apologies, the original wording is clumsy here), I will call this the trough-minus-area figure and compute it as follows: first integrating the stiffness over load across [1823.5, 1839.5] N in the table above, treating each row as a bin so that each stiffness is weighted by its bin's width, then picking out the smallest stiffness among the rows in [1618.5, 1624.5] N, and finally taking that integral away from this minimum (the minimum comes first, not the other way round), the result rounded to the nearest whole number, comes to -1059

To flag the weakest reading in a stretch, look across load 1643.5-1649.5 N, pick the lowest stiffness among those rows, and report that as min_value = 62.07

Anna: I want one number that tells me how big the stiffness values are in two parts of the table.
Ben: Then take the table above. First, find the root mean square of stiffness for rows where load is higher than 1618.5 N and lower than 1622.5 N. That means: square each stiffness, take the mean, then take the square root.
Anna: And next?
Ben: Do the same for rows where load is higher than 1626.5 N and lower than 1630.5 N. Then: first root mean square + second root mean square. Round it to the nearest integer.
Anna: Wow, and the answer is 125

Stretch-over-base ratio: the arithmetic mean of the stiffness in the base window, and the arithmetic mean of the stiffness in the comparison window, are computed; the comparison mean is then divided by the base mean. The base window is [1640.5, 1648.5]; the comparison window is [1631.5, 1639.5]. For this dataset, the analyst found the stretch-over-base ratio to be 0.93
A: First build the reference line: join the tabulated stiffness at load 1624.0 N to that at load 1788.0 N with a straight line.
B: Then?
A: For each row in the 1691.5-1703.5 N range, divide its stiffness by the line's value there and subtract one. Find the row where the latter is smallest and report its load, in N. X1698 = 1692.0 N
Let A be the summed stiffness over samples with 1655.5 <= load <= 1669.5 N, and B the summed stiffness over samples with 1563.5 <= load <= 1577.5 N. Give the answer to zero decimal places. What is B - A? 122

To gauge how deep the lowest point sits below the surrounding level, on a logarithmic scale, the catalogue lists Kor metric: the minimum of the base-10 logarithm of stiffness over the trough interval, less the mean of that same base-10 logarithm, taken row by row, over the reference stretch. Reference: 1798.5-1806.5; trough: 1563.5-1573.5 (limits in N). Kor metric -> -0.04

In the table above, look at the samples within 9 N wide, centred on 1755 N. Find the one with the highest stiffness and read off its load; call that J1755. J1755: 1759.0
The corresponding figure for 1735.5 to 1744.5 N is 1738.0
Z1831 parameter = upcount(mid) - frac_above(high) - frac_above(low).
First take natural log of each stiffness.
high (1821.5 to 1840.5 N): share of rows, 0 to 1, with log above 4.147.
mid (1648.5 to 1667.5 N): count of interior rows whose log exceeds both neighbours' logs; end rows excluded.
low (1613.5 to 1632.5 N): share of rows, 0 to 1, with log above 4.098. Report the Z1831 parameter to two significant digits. 2.3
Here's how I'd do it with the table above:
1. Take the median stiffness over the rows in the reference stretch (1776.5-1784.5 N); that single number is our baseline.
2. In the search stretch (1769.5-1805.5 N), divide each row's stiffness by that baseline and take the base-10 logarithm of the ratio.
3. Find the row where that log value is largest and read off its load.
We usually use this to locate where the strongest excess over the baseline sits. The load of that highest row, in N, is 1793.0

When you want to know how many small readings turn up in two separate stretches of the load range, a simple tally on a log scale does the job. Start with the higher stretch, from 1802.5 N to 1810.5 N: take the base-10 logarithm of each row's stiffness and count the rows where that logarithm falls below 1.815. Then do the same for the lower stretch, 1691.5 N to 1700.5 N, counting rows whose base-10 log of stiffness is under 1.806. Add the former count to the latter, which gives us 15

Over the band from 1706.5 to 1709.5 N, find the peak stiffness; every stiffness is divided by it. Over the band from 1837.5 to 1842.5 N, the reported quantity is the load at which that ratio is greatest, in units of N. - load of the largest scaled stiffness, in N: 1838.0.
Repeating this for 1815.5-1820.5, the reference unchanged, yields 1818.0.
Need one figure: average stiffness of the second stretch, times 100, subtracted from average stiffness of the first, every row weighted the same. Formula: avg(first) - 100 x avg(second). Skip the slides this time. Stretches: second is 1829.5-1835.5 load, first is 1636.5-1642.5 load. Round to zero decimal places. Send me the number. -6968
